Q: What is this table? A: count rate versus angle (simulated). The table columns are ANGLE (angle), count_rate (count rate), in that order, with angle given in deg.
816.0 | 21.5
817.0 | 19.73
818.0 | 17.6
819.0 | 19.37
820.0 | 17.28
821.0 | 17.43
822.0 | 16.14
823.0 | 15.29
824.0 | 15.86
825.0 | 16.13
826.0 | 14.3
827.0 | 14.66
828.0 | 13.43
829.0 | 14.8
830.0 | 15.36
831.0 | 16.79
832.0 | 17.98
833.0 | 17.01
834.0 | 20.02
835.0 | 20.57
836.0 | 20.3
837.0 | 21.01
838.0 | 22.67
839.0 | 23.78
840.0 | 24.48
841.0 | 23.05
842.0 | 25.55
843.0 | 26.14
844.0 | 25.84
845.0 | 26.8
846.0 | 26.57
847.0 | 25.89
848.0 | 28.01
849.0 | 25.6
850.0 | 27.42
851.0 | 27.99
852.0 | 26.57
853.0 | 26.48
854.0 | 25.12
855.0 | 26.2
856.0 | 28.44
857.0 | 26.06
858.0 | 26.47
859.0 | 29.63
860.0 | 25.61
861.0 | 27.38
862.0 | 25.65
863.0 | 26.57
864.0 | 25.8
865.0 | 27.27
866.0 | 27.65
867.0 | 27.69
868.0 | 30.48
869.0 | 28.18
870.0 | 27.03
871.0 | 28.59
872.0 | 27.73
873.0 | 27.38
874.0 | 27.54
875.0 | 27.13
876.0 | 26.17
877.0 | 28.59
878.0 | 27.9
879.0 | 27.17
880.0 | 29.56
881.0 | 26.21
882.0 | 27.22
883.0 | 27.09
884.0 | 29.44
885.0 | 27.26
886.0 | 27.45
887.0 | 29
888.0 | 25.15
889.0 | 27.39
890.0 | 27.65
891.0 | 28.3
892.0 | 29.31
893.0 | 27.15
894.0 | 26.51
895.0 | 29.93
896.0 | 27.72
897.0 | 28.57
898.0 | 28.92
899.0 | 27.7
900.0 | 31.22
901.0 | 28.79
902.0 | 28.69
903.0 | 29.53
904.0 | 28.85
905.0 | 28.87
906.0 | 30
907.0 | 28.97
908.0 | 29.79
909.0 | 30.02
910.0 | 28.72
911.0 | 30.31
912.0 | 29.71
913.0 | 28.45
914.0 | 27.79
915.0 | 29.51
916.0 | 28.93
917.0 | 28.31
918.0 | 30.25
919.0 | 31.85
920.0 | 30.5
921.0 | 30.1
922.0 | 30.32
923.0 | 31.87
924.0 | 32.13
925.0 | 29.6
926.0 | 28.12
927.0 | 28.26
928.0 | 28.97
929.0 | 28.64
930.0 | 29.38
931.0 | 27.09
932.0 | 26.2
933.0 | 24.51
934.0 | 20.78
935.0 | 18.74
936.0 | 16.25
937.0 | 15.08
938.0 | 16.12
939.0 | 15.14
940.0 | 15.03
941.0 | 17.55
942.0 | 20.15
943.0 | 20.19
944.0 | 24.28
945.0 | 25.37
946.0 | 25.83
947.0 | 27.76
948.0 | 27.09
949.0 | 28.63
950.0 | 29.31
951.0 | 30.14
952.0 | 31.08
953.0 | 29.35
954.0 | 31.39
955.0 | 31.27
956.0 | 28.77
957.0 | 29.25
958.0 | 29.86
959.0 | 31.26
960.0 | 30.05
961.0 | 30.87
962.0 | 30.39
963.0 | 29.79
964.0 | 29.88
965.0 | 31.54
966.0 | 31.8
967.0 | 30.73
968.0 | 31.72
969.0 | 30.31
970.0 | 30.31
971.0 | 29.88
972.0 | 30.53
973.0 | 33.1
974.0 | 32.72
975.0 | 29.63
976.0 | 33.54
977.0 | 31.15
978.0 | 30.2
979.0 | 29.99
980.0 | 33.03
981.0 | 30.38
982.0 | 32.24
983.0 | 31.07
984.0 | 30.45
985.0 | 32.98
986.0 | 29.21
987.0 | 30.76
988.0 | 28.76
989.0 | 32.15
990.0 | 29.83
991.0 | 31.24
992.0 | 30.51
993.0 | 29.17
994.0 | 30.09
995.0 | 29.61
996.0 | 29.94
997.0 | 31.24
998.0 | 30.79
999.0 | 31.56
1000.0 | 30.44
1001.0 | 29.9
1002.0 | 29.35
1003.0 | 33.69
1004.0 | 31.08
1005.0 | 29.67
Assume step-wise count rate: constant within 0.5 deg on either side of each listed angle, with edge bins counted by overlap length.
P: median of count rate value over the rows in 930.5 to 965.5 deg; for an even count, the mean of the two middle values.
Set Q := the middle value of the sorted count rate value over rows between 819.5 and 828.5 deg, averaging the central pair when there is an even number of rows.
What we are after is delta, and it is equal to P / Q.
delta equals 1.8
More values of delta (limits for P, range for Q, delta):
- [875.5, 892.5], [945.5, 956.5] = 0.9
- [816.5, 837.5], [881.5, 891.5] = 0.6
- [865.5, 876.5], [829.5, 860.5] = 1.1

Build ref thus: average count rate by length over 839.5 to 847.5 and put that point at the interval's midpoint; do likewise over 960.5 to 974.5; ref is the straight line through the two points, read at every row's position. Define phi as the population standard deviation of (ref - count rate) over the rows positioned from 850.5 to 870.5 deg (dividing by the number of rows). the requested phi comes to 1.3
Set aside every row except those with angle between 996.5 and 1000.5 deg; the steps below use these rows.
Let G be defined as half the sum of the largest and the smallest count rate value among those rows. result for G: 31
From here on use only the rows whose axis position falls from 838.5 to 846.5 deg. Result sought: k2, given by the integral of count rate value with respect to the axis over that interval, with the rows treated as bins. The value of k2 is 202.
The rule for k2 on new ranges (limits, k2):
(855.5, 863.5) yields 216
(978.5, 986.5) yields 249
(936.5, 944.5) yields 144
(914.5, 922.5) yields 240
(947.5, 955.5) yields 238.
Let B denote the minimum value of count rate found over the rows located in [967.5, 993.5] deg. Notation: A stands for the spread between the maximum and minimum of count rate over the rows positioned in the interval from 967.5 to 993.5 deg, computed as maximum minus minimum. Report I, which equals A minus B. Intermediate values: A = 4.8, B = 28.76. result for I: -24.0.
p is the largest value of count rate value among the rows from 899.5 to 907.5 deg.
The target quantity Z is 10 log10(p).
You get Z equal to 14.9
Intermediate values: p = 31.22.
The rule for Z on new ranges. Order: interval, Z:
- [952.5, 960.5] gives 15.0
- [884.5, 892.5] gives 14.7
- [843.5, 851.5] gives 14.5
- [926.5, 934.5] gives 14.7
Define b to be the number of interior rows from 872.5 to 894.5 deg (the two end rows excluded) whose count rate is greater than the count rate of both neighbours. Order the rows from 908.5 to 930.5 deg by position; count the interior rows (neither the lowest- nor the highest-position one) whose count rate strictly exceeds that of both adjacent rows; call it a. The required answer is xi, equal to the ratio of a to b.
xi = 0.7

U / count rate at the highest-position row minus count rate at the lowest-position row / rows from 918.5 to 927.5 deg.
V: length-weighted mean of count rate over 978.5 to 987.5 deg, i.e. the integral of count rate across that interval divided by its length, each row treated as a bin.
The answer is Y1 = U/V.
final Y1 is -0.115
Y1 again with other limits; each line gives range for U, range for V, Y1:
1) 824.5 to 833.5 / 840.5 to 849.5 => 0.034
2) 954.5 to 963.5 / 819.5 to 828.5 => -0.095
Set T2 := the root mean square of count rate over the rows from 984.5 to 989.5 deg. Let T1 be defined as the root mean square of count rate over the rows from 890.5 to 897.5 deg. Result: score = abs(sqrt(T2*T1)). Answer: 29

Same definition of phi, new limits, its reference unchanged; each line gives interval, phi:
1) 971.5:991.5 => 1.5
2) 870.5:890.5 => 1.1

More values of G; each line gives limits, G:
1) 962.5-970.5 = 31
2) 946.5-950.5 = 28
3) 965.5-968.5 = 31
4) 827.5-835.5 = 17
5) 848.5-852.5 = 27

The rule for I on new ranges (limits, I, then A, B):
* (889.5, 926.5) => -20.9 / 5.6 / 26.51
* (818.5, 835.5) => -6.3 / 7.1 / 13.43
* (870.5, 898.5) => -20.4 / 4.8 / 25.15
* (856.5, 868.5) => -20.7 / 4.9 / 25.61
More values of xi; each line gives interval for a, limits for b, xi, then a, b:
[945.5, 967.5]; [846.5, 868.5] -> 1.0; 6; 6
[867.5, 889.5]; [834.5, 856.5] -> 1.4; 7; 5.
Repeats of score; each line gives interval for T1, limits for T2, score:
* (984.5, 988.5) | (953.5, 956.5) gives 30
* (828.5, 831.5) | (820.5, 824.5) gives 16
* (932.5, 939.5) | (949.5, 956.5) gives 24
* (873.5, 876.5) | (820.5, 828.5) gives 20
